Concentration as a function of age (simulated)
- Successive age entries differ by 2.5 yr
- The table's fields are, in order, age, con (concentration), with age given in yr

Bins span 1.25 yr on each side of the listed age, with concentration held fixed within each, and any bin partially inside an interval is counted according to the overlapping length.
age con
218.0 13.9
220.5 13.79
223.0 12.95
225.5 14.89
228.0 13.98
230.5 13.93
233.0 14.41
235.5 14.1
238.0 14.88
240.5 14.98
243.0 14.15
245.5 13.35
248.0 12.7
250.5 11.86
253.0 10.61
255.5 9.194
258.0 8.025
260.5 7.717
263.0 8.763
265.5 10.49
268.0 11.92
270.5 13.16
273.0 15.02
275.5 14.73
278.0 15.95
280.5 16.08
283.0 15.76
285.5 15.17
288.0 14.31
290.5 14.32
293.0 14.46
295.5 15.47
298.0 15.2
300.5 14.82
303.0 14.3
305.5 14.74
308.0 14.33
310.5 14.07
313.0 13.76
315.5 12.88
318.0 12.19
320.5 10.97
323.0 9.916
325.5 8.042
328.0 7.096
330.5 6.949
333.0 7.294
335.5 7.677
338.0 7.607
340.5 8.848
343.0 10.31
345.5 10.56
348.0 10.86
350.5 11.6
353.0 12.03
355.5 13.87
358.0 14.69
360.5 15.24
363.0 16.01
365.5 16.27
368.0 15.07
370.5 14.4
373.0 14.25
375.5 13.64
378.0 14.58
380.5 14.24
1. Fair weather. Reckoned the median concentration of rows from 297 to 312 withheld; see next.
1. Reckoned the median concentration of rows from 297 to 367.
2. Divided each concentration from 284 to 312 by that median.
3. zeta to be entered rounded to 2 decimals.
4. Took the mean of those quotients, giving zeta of 1.21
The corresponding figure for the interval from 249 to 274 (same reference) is 0.88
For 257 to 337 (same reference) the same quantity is 1.02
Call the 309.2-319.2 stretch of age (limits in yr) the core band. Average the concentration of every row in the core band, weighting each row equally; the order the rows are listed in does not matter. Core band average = 13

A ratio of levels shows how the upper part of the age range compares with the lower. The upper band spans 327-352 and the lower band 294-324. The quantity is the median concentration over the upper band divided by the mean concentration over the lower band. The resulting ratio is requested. 0.61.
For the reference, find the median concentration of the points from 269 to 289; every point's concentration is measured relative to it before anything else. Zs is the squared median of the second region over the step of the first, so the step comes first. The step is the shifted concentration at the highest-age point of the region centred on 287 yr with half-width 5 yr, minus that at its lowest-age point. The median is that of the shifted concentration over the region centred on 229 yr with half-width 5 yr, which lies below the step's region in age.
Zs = -1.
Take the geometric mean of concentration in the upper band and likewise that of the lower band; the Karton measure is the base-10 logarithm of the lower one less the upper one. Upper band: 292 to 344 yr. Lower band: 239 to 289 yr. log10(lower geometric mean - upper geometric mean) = 0.13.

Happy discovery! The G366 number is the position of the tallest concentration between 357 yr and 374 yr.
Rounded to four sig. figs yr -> 365.5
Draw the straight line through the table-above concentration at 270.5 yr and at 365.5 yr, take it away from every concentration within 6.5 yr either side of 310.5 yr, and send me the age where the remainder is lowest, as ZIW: 315.5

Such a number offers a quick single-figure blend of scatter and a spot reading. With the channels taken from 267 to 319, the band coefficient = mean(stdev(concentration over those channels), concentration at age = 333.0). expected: 4.2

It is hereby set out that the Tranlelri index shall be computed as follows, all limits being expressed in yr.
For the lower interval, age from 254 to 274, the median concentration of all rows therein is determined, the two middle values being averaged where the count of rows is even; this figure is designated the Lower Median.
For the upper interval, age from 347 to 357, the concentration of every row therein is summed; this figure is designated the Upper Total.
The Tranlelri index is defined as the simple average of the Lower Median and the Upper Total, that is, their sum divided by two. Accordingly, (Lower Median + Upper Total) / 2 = 29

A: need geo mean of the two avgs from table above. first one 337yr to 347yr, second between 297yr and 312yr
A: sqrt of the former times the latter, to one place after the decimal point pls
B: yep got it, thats 11.7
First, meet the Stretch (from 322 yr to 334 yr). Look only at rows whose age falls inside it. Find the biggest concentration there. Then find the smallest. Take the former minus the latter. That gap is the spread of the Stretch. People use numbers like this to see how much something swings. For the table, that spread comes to 3.0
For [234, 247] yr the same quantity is 1.6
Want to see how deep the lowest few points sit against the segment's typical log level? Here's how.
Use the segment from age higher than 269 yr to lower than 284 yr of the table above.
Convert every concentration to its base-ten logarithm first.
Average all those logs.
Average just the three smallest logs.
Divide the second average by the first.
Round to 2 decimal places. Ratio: 0.98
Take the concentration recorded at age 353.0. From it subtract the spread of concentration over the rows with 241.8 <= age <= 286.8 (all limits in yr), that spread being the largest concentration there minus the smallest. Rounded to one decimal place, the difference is 3.7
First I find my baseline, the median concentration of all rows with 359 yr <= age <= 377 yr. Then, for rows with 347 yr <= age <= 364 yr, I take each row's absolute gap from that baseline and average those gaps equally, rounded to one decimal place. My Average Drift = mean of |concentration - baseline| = 1.9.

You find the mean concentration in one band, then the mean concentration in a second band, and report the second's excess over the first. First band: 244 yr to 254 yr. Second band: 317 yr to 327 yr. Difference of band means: -2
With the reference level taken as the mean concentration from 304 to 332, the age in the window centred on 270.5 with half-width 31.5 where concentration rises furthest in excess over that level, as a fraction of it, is 280.5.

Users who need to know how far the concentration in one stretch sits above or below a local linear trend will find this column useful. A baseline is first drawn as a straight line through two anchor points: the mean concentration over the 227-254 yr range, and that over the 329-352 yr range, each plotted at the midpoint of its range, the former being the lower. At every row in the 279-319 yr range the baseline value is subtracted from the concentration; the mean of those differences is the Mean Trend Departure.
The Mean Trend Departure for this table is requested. 3.6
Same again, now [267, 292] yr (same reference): 2.8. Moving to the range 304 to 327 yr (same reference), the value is 2.1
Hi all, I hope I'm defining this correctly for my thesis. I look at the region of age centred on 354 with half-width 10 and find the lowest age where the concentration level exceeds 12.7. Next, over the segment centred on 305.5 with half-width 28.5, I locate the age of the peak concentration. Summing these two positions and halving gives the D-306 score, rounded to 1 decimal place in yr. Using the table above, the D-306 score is 318.0 yr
